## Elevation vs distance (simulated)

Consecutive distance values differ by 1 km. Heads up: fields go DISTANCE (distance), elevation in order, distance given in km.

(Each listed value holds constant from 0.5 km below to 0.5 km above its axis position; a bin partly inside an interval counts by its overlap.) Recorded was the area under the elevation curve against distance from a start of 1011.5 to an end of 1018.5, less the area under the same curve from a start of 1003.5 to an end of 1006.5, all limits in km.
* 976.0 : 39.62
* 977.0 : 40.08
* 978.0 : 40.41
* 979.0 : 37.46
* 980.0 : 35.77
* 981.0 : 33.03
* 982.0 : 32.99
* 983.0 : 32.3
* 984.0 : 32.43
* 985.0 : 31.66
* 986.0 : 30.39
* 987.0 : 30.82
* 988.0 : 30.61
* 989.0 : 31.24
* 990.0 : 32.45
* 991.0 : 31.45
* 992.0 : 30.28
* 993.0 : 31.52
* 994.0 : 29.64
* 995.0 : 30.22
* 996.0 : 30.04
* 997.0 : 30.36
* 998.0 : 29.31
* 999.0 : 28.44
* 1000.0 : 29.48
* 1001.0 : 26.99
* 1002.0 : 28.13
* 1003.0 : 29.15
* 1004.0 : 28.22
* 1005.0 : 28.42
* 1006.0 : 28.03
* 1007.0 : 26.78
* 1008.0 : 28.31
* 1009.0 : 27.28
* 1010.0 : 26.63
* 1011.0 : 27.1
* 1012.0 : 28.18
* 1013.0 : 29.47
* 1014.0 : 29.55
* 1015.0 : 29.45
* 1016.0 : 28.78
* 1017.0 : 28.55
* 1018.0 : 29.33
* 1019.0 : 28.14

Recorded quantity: 119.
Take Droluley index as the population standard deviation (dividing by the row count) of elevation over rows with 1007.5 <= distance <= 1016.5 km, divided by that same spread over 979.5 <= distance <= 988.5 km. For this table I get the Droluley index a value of 0.66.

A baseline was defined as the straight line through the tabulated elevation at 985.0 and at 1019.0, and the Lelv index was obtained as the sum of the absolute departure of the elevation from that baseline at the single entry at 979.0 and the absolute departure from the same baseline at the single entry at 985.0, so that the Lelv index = 5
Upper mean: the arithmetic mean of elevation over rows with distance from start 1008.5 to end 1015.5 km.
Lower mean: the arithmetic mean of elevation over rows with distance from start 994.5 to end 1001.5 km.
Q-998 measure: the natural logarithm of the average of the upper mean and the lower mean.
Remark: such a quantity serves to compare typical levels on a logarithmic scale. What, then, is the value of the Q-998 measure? 3.36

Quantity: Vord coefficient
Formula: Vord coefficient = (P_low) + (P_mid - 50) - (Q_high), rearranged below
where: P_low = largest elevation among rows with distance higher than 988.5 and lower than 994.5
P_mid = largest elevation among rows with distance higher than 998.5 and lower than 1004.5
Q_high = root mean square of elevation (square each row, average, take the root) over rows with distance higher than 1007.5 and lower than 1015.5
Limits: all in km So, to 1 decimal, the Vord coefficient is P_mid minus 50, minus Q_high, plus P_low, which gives -16.3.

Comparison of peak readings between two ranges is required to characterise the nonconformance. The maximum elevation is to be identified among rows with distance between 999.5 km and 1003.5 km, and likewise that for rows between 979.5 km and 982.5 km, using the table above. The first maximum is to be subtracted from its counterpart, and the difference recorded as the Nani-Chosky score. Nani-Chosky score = 6.3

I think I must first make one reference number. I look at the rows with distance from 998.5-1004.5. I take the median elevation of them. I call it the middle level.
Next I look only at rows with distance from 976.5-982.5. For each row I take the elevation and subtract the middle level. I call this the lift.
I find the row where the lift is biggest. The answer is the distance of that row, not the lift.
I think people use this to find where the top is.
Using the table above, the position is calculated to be 978.0 km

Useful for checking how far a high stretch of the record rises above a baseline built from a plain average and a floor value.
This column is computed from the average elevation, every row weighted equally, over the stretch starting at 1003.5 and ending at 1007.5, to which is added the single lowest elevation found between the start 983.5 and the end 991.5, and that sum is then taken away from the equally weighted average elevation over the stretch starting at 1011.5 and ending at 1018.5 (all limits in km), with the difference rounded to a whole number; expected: -29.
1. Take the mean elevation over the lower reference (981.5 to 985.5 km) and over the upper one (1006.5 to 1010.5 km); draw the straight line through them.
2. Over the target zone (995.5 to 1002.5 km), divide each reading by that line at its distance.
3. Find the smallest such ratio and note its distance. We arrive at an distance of 1001.0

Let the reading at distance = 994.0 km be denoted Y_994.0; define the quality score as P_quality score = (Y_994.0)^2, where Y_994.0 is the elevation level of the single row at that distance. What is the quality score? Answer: 879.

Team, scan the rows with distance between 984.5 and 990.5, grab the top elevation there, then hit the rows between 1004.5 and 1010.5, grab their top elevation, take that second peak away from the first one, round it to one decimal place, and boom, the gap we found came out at 4.0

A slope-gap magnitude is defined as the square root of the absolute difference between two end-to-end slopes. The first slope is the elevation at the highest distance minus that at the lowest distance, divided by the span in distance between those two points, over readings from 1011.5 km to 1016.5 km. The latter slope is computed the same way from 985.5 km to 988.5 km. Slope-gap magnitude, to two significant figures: 0.20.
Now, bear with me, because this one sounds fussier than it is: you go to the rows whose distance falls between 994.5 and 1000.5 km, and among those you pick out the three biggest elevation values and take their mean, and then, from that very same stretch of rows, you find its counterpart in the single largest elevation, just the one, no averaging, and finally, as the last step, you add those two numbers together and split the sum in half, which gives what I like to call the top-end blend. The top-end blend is 30.3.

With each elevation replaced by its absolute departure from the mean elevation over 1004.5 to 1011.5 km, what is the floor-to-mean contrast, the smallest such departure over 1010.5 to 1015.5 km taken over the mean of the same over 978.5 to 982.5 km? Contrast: 0.06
